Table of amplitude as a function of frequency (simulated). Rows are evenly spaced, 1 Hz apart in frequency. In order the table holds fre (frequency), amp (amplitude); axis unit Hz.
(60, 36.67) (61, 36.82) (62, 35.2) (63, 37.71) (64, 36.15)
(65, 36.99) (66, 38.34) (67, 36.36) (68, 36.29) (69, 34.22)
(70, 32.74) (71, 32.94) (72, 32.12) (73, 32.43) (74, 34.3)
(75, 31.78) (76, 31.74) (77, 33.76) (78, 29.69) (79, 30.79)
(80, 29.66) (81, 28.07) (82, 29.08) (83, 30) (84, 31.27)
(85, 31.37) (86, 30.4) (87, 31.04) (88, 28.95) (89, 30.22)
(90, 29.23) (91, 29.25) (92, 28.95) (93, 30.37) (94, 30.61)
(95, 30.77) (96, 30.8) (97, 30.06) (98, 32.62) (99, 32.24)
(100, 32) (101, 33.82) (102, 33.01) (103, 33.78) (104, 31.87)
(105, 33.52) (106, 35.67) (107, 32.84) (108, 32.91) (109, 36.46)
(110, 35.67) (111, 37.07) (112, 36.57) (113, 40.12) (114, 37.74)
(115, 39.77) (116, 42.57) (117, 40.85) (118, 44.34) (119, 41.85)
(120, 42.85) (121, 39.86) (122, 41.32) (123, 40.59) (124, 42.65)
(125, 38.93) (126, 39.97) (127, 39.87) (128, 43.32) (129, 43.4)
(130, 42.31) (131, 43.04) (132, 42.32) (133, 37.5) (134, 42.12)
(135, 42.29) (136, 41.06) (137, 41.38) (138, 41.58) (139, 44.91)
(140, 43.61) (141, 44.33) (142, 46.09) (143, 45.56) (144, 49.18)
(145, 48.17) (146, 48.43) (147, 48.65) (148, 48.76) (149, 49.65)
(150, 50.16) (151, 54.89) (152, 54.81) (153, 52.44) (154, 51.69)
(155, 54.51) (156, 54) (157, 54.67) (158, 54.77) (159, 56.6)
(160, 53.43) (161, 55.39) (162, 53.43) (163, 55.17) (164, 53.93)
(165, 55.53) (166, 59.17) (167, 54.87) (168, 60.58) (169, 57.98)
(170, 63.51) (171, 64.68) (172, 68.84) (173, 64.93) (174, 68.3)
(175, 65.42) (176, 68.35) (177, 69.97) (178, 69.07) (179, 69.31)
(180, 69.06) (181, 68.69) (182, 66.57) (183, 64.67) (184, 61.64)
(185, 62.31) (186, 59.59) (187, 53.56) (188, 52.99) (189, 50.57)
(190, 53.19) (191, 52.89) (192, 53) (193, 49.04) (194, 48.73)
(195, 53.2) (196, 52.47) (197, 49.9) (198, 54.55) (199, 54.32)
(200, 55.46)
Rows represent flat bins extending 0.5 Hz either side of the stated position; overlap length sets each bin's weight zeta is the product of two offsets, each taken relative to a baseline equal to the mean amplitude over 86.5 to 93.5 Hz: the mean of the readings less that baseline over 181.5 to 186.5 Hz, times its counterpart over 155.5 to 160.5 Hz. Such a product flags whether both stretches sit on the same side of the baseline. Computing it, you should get 830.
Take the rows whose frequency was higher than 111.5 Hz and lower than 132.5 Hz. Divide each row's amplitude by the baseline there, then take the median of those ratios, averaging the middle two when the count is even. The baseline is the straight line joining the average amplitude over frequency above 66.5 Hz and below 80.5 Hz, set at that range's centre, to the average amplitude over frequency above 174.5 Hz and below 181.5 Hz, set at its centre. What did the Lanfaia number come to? 0.84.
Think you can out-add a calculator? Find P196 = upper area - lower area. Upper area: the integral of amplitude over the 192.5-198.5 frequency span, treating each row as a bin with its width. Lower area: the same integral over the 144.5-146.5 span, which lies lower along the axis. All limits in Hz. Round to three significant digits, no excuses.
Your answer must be 211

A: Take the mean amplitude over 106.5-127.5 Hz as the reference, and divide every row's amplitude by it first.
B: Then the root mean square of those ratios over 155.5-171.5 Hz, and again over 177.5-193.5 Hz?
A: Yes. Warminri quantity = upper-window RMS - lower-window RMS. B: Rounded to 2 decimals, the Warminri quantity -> 0.09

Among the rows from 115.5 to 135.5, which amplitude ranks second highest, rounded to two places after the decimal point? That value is 43.40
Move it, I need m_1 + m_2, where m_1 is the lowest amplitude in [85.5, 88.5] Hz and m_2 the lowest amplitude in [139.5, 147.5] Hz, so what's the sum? 73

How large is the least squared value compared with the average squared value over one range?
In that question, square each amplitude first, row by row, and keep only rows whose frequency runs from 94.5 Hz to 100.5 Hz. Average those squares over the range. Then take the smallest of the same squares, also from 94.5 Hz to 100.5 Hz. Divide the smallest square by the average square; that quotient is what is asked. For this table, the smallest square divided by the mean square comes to 0.91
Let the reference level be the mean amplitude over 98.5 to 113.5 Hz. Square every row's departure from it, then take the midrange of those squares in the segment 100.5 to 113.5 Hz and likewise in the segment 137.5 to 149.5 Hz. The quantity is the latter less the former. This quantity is 124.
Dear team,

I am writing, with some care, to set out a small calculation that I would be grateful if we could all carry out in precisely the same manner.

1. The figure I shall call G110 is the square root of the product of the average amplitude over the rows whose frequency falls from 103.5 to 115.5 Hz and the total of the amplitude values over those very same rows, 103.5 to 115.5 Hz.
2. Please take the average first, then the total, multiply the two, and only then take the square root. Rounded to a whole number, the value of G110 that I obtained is 124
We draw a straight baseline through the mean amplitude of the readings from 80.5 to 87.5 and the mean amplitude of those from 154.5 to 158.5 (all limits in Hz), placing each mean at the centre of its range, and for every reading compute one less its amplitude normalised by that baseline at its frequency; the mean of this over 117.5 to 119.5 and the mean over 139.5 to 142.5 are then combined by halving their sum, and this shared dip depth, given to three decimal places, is 0.031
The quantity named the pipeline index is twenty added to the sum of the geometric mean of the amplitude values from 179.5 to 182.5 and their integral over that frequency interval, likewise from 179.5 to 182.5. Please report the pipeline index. 292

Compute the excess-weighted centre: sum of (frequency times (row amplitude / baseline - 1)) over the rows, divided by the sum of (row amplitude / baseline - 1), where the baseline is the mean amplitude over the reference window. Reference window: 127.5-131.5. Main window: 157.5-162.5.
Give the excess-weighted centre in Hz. 159.9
